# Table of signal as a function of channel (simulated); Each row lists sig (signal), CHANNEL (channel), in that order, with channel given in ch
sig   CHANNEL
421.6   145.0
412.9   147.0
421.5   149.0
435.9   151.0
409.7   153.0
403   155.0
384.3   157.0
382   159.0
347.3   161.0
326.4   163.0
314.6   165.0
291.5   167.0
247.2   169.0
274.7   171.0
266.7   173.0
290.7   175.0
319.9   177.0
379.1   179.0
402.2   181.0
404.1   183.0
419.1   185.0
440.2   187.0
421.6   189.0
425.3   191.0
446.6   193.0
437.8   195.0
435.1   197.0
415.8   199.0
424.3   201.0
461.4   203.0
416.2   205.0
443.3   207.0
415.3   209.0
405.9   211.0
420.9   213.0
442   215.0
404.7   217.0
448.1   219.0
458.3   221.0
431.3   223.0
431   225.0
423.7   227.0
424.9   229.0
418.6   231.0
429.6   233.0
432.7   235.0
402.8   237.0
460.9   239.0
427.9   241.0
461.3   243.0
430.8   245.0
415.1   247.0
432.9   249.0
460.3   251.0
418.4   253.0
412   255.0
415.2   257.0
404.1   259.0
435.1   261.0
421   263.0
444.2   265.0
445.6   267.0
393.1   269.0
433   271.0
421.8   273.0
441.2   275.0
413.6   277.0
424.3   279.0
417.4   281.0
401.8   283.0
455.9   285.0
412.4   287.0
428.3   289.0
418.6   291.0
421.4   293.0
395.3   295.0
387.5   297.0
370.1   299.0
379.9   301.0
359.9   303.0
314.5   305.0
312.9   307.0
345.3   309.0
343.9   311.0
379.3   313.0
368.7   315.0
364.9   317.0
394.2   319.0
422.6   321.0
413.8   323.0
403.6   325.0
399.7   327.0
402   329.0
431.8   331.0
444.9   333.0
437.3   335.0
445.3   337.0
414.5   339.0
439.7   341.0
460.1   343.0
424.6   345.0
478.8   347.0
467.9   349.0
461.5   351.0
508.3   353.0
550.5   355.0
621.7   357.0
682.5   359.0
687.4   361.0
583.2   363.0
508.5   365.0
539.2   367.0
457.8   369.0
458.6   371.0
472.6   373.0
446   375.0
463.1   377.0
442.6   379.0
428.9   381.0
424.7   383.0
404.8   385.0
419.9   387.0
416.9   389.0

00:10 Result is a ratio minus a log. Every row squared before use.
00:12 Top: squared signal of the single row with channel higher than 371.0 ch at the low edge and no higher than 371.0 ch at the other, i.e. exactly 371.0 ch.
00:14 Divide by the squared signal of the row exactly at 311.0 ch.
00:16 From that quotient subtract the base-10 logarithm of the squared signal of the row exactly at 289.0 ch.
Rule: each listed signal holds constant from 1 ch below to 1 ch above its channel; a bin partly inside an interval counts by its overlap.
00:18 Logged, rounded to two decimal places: -3.49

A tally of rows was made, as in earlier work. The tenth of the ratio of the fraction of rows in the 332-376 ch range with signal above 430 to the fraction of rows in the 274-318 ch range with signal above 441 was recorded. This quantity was 1.0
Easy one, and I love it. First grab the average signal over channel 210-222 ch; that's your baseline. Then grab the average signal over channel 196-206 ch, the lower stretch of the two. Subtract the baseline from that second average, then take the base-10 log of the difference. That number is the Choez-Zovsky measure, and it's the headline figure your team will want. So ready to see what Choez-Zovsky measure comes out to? -0.2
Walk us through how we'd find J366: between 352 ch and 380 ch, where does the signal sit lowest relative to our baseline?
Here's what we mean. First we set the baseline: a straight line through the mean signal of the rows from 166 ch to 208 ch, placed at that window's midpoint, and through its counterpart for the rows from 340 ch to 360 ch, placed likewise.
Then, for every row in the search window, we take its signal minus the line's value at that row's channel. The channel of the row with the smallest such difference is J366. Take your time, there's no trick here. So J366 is 379.0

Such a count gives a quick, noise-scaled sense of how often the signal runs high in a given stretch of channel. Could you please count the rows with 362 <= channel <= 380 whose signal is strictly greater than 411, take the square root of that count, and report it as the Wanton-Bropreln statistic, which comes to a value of 3.00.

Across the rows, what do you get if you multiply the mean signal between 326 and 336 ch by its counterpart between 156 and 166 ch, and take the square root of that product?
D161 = 385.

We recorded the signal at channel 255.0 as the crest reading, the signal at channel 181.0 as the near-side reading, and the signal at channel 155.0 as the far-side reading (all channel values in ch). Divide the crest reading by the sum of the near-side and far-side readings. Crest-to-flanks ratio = 0.51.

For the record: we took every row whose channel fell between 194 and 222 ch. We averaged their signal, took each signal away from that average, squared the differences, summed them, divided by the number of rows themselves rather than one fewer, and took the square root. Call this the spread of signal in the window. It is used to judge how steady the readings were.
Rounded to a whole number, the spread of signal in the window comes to 18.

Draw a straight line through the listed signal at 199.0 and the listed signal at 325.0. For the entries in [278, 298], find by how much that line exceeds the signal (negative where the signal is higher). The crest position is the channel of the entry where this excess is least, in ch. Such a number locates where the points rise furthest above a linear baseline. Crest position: 285.0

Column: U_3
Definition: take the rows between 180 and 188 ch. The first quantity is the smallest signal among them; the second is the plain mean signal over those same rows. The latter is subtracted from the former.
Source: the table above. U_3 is -14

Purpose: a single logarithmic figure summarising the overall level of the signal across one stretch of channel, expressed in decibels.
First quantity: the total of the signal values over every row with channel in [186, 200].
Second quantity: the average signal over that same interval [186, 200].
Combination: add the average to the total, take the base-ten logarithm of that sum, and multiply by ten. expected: 35.4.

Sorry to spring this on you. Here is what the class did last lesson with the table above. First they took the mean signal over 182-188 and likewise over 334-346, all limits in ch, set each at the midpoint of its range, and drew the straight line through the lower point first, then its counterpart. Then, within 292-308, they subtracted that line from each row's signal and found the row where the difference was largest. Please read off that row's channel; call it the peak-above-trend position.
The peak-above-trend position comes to 293.0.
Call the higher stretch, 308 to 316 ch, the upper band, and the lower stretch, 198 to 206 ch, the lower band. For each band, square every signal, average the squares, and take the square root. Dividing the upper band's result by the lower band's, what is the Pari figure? 0.84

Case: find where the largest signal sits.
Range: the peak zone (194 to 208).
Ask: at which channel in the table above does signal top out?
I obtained 203.0 ch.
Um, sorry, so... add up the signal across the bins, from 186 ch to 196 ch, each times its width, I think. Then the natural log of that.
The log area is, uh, 8.38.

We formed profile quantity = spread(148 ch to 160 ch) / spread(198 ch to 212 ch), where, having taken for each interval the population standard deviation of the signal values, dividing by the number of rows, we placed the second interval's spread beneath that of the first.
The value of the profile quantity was 1.06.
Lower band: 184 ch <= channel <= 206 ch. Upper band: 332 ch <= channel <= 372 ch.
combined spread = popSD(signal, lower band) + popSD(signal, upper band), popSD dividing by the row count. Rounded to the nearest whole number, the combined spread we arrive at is 94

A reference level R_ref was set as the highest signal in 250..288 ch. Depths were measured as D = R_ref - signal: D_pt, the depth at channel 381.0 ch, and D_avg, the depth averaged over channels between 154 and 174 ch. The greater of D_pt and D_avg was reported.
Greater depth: 137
